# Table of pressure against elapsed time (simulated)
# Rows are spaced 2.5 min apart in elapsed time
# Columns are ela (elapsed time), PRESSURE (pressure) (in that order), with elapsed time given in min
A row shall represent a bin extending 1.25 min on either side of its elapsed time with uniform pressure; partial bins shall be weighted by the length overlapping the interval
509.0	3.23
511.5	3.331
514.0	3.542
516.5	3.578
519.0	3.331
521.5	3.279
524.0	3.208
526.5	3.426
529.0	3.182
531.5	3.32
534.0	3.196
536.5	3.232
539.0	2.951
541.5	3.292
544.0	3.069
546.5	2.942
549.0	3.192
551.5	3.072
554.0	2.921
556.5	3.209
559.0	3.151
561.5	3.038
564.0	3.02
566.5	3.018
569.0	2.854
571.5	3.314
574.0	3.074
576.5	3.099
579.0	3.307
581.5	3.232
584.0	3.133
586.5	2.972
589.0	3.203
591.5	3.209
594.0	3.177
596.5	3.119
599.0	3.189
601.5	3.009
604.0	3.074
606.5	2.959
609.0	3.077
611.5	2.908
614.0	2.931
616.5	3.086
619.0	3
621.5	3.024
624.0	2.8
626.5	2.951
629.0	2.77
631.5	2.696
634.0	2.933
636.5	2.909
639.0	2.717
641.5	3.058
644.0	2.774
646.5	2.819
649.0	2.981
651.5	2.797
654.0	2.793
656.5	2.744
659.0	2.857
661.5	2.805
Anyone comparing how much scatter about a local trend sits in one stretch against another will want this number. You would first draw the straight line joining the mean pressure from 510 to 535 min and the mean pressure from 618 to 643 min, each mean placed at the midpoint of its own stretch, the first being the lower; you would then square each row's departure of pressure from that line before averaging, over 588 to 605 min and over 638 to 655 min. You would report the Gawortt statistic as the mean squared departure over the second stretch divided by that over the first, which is 0.91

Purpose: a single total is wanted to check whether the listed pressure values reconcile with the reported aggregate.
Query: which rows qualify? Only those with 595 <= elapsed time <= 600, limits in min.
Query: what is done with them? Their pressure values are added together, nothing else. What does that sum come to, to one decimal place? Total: 6.3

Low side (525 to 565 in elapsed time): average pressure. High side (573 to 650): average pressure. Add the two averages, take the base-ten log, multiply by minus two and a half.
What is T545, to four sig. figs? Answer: -1.971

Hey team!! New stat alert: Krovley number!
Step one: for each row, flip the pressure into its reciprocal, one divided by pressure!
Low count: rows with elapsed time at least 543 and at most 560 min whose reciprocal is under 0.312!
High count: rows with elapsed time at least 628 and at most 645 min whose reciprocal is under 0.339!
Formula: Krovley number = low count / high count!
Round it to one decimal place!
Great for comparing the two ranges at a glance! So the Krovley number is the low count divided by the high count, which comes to 1.0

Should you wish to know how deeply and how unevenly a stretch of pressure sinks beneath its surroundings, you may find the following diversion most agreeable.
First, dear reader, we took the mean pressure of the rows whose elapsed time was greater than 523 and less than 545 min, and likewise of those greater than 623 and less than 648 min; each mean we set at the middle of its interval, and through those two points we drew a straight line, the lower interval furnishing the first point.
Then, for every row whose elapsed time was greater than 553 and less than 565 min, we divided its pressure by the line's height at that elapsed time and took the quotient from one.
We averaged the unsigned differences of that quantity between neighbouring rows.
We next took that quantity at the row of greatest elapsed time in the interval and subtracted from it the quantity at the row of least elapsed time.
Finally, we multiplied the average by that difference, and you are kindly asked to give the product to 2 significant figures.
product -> -0.0016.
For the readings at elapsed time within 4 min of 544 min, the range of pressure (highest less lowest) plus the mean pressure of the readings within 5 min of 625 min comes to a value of 3.2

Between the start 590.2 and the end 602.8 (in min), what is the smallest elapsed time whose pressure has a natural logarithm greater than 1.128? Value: 591.5 min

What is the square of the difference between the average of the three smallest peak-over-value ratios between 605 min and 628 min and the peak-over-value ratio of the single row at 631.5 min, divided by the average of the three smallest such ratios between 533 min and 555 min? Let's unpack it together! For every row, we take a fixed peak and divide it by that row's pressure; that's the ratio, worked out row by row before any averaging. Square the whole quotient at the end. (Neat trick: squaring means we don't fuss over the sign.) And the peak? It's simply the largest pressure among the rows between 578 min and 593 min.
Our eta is 0.021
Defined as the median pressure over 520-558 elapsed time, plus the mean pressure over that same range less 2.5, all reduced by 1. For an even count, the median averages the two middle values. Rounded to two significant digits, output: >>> 2.9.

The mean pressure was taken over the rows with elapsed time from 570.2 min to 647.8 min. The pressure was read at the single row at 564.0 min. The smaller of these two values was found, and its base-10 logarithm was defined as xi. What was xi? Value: 0.480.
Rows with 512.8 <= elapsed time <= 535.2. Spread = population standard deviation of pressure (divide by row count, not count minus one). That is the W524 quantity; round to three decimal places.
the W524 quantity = 0.138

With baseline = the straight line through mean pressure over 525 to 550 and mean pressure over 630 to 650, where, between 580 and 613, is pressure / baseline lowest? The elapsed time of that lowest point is 586.5 min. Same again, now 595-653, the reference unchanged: 631.5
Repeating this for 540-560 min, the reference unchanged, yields 546.5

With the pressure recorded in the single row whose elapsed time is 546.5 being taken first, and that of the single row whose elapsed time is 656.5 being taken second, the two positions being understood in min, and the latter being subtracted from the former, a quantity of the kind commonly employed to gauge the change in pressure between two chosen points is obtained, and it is 0.20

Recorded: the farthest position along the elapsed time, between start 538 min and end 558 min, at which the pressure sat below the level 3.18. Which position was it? 554.0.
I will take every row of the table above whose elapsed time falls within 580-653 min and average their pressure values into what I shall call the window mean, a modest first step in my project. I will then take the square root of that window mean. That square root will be 1.73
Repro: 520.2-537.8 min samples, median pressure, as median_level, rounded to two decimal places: 3.23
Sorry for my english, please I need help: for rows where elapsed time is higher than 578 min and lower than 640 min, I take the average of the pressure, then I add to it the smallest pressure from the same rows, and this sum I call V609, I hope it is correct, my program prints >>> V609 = 5.7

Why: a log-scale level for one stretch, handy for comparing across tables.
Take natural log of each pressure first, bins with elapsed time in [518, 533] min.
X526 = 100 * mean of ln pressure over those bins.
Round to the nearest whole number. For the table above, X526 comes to 119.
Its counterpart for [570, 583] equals 116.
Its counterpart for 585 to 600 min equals 115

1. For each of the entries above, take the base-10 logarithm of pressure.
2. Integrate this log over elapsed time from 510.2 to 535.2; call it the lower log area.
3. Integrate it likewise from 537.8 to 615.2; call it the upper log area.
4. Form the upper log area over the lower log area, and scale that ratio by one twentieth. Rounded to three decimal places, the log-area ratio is 0.145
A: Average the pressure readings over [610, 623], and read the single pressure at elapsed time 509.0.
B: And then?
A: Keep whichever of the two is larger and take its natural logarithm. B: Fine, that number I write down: 1.17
